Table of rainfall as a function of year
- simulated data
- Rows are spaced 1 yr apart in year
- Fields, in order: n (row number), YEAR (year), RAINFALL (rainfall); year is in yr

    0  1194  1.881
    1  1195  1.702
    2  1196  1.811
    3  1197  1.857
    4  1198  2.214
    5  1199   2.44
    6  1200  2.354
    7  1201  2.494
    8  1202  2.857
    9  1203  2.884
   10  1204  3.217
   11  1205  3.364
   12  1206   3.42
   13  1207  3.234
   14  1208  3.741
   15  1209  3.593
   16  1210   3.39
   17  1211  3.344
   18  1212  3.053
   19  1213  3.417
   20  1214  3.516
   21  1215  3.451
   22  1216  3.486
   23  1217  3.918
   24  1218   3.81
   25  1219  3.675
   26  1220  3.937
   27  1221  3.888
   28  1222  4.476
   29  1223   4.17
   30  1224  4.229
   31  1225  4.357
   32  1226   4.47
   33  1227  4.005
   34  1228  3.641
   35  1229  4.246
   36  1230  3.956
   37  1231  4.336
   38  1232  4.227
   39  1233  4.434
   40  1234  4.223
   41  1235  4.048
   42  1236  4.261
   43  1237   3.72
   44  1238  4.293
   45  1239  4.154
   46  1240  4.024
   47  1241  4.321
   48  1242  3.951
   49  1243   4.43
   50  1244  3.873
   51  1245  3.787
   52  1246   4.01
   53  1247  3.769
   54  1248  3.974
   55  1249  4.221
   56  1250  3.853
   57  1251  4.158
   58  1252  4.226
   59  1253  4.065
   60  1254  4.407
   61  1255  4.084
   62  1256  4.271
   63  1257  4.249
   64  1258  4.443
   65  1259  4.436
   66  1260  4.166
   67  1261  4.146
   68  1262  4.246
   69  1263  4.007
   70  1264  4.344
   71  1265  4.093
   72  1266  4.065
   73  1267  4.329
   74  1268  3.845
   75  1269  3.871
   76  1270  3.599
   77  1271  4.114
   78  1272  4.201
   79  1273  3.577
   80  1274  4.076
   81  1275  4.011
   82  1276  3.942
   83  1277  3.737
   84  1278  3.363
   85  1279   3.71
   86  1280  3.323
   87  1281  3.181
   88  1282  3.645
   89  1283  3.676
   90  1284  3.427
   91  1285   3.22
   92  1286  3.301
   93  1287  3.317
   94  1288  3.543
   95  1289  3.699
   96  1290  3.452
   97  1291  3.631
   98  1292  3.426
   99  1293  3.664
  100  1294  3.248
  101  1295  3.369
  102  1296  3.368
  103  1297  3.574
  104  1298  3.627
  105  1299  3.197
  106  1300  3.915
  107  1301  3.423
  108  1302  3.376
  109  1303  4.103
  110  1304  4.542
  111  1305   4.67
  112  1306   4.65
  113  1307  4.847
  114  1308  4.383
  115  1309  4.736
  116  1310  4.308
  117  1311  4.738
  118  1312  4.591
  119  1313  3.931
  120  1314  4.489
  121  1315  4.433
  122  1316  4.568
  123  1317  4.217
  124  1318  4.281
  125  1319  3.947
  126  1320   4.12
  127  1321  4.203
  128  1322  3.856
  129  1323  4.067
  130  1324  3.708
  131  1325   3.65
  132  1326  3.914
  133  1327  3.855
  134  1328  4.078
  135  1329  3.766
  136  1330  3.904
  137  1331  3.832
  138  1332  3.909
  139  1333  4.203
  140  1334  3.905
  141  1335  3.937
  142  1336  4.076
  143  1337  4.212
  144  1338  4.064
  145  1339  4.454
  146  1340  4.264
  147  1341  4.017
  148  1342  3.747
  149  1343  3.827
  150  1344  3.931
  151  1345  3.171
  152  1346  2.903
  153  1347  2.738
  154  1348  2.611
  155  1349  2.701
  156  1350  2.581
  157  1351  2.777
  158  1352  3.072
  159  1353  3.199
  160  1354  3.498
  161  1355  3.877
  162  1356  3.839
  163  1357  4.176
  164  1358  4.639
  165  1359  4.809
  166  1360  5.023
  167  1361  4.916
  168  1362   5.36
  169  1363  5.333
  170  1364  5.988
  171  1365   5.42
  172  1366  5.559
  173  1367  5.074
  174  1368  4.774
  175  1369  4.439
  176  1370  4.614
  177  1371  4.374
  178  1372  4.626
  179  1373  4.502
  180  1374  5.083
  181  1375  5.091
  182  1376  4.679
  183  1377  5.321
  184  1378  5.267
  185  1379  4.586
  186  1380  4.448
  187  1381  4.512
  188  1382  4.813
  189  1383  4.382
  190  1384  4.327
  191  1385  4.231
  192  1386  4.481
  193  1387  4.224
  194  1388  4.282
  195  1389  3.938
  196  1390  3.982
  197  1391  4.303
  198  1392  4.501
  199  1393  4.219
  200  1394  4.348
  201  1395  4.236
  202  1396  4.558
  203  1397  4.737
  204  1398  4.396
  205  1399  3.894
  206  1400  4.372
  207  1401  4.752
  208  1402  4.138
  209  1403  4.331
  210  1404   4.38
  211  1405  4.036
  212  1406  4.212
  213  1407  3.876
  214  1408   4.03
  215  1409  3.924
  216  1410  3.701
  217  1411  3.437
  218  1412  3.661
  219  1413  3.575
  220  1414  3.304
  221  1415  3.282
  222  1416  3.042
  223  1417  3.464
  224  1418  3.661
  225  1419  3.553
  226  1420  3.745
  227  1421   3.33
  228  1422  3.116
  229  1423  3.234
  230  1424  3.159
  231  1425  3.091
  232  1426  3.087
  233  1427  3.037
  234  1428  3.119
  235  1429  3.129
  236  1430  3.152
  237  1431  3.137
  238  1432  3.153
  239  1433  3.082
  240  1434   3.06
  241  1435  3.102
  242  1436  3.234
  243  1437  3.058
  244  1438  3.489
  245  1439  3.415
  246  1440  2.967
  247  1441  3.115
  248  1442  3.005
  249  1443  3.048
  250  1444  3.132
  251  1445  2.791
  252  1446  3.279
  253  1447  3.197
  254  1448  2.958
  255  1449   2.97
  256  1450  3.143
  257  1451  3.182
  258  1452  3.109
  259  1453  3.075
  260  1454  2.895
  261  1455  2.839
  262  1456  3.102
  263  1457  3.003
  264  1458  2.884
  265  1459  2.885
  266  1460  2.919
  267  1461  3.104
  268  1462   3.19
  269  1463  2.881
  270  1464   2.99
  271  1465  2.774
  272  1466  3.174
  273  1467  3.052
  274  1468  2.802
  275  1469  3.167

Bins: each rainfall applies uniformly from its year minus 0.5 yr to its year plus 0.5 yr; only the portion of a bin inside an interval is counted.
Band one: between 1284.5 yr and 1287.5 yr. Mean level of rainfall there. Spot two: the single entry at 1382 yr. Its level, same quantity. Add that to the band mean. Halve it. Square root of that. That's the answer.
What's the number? 2.01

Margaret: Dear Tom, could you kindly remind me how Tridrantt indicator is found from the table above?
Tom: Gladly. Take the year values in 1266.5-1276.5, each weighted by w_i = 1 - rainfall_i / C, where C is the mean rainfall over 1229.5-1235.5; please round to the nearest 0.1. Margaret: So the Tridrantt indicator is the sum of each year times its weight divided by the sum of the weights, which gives 1271.8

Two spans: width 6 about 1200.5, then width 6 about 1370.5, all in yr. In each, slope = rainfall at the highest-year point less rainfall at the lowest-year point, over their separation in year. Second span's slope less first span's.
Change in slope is -0.19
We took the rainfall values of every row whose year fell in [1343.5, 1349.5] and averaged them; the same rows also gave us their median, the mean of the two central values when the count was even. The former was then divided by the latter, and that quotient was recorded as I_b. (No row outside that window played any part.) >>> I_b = 1.067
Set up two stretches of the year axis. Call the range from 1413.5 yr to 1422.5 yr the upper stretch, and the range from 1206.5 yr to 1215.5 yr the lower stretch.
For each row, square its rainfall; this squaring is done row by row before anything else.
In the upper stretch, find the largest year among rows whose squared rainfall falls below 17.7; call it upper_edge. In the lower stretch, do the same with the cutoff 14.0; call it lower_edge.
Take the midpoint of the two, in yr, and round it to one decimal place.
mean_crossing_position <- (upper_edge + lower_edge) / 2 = 1318.5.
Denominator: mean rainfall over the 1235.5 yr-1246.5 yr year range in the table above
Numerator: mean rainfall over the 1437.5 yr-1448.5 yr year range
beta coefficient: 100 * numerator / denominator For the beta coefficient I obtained 77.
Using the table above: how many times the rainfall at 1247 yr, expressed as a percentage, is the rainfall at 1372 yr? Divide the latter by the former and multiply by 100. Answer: 123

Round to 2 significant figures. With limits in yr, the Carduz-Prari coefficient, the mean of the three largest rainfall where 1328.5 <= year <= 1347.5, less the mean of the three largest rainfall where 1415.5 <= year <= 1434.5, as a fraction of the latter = 0.18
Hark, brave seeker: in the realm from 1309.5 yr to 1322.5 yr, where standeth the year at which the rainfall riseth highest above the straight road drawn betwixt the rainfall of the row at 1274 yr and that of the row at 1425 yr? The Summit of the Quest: 1311 yr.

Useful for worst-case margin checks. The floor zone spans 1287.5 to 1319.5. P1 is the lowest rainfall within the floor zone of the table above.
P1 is 3.197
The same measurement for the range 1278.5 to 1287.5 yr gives 3.181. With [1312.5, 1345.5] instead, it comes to 3.171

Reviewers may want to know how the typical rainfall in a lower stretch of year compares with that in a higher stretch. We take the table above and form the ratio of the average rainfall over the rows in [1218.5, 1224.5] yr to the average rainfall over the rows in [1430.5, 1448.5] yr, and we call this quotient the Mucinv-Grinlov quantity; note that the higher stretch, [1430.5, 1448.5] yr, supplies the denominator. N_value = 1.30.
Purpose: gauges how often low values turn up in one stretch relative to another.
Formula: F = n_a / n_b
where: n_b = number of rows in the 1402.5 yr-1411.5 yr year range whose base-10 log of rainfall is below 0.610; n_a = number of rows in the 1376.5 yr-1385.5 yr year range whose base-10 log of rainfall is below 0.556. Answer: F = 0.0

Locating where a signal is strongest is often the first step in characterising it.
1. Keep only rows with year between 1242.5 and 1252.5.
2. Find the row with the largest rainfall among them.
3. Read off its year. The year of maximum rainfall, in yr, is 1243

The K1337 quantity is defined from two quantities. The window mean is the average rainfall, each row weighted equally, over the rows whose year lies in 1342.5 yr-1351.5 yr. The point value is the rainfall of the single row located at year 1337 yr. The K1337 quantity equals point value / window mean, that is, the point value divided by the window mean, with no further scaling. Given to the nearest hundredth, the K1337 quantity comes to 1.39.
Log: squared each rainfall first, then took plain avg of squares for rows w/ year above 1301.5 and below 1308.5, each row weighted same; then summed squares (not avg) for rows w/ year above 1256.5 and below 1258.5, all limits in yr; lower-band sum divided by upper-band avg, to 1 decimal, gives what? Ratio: 2.0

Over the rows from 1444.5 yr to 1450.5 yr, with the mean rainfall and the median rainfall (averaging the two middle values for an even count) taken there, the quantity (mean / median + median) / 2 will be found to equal 2.0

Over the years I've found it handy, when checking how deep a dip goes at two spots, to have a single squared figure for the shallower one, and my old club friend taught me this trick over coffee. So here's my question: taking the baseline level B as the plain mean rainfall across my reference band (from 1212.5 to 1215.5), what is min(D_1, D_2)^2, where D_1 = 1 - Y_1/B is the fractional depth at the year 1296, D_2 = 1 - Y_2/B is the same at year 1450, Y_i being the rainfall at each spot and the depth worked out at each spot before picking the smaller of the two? 0.001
